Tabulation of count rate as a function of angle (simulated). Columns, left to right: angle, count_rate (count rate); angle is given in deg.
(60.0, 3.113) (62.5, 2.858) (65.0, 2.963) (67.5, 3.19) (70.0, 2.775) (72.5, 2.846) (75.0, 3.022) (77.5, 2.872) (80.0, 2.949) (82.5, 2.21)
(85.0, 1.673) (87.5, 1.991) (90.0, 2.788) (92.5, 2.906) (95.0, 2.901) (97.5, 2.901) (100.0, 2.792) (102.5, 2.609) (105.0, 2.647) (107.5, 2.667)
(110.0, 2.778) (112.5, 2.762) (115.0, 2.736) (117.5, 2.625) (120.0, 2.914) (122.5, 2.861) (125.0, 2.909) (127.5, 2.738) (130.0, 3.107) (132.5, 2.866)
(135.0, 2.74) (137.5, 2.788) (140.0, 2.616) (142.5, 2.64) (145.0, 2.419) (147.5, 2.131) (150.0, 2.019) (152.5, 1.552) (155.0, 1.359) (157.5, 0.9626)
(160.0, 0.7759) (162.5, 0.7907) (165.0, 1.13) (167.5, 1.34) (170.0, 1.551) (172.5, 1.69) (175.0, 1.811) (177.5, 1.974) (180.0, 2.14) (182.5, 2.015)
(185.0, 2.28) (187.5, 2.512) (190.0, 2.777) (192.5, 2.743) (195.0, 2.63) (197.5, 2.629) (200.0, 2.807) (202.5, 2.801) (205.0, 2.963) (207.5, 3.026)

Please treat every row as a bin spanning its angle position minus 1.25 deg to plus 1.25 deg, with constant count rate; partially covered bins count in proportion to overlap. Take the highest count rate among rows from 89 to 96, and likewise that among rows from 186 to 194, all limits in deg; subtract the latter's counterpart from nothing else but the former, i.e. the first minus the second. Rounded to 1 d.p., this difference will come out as 0.1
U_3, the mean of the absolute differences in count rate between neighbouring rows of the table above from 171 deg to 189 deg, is 0.18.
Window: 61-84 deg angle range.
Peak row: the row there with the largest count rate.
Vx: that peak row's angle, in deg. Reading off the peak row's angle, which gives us 67.5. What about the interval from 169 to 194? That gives 190.0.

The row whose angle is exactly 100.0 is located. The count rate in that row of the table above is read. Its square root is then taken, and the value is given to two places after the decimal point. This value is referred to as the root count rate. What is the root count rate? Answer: 1.67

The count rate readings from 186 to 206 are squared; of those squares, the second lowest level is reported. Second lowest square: 6.9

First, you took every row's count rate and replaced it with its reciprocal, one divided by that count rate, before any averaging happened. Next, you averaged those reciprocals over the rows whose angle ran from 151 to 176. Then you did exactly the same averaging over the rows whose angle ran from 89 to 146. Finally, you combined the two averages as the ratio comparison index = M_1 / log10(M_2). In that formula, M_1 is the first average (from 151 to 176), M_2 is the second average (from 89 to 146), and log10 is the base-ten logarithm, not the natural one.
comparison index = -1.9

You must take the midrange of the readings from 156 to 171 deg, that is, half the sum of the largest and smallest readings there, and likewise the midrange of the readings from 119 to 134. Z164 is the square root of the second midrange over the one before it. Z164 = 1.6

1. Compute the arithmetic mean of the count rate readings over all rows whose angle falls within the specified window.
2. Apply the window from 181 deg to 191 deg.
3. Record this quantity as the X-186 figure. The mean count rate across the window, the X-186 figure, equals 2.4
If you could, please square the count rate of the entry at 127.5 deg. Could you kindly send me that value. 7.5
